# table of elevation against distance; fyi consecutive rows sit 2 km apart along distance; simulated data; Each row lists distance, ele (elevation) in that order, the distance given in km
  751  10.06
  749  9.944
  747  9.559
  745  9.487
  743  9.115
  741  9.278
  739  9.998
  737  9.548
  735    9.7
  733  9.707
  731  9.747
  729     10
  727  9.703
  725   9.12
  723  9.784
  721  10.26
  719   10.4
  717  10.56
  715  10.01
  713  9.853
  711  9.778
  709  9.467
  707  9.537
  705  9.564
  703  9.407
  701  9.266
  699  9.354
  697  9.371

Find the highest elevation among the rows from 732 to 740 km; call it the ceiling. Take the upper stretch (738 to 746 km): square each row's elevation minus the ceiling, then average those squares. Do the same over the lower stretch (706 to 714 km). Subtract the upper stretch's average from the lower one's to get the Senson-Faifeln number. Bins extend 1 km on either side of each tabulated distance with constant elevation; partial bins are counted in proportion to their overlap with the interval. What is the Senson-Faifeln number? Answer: -0.25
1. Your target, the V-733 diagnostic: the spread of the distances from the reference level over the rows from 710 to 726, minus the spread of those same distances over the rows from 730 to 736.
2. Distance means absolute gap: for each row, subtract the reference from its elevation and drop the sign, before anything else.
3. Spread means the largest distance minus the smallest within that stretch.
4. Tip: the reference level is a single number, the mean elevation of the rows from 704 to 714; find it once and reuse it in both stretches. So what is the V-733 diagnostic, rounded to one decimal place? 0.7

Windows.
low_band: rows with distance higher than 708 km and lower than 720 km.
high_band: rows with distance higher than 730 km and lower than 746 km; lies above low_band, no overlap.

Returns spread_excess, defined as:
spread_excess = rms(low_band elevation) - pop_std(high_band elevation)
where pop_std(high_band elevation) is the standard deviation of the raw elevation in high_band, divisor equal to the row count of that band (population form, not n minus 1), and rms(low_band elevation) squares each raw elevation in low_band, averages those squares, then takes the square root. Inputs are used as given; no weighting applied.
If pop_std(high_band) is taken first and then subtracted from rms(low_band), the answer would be 9.8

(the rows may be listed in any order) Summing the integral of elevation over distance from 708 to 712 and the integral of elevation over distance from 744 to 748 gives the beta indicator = 76.6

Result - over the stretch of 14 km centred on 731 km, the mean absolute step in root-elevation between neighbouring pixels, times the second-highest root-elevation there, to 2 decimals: 0.11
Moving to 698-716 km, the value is 0.07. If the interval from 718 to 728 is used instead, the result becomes 0.24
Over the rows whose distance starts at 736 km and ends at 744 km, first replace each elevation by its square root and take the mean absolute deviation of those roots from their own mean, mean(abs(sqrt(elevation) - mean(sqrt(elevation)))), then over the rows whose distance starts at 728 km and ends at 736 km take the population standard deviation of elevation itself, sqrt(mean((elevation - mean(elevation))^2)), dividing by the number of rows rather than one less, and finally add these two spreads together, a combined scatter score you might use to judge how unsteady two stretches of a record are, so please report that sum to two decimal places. 0.17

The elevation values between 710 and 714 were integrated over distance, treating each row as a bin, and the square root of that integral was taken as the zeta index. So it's 6.27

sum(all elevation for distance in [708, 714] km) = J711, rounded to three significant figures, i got 29.1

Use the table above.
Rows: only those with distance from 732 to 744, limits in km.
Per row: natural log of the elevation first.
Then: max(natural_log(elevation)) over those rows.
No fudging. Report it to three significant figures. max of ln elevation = 2.30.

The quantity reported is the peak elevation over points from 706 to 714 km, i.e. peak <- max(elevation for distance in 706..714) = 9.853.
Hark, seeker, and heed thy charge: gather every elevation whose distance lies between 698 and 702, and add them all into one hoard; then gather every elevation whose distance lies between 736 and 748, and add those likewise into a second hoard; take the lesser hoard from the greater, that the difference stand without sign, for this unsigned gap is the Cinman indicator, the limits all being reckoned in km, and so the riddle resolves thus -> 38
